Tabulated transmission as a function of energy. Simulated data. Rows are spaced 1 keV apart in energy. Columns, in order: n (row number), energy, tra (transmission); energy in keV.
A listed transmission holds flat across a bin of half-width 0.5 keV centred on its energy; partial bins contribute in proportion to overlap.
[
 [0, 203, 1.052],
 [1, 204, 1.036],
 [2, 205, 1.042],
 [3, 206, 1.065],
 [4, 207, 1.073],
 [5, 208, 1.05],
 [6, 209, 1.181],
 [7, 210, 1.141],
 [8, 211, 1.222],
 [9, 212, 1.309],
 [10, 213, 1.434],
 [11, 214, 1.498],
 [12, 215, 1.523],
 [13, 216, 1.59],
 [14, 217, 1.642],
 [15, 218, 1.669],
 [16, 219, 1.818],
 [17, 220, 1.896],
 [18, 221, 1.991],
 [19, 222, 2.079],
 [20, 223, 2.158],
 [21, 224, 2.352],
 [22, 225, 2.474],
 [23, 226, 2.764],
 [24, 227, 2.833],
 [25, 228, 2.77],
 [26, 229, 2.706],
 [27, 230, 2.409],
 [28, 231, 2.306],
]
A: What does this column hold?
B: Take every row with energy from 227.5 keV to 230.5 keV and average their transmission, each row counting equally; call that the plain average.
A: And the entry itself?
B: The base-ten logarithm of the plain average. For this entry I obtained 0.42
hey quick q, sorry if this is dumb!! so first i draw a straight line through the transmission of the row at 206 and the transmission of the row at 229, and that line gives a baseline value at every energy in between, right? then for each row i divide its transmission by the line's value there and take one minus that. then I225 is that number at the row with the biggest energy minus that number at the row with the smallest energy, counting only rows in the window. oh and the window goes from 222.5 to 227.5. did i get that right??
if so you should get -0.16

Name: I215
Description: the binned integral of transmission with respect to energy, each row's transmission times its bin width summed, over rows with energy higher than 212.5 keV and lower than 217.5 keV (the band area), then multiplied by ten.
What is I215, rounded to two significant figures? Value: 77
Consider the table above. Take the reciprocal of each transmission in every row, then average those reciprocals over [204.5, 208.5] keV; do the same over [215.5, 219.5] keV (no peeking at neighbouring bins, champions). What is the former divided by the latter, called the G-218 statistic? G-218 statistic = 1.58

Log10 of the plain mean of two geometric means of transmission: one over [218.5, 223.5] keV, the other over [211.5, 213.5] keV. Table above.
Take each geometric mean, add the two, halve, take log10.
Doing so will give 0.22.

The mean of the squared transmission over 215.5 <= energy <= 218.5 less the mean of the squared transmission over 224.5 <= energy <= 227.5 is -4.6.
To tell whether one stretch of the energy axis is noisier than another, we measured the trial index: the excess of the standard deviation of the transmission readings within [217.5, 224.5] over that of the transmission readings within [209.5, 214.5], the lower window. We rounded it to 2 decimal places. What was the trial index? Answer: 0.08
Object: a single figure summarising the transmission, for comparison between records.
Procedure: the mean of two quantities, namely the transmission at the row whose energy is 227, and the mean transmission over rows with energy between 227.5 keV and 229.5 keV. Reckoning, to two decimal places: 2.79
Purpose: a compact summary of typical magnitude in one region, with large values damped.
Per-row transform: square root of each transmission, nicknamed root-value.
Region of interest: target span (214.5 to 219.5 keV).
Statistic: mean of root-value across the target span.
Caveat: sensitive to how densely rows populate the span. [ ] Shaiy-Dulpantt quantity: 1.3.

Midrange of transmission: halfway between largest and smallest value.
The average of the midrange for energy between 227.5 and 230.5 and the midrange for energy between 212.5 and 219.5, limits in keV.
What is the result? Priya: 2.11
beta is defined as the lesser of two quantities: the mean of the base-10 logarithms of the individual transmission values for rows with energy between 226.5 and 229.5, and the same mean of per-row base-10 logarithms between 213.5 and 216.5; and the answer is 0.19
